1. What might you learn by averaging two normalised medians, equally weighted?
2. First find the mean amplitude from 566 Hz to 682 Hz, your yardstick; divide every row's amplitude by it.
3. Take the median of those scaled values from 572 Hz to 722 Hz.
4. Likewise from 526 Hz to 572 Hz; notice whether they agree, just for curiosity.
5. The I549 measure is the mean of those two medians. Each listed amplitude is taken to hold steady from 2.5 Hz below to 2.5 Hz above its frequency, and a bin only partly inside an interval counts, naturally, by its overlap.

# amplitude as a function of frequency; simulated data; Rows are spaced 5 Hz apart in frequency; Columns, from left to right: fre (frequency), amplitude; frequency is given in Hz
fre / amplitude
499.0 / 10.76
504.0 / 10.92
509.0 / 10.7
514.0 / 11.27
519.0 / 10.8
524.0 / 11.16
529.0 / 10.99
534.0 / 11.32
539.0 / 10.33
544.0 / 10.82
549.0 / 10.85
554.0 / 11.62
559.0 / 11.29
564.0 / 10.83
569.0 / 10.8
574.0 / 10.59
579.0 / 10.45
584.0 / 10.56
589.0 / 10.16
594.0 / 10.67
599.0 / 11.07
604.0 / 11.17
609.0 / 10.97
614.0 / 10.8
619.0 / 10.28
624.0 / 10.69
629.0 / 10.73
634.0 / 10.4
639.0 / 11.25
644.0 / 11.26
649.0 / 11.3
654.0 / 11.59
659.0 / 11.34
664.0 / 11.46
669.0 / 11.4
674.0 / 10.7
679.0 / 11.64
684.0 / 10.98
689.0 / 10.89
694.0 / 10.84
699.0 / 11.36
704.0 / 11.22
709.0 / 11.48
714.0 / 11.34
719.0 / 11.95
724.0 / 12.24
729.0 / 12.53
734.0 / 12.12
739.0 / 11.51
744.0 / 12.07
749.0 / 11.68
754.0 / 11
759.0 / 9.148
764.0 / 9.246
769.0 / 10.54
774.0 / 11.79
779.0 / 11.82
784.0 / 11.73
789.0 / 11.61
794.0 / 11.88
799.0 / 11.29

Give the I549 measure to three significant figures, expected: 1.00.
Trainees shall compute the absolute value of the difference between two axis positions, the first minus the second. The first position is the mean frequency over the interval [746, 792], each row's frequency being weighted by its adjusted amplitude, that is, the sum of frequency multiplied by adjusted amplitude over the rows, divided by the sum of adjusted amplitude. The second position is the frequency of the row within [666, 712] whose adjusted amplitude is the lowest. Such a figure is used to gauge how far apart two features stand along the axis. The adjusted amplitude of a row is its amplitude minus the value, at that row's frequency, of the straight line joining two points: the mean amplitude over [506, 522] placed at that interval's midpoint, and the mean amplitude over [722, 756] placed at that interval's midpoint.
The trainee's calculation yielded 90.5 Hz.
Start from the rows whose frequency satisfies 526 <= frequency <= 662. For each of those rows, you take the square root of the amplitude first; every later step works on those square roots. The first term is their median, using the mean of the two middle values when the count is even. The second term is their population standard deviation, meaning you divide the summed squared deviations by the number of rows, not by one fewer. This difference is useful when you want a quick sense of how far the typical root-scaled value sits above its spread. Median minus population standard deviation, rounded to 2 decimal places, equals 3.23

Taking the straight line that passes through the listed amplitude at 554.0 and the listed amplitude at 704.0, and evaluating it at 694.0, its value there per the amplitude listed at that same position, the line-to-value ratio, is 1.04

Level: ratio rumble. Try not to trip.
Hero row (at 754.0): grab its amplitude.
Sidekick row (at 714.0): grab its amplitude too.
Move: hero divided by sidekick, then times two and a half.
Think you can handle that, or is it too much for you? 2.43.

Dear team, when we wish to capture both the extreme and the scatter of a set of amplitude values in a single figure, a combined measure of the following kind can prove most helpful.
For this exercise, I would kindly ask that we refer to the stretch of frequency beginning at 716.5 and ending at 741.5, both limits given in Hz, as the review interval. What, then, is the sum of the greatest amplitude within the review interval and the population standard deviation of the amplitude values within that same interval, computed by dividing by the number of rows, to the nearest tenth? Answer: 12.9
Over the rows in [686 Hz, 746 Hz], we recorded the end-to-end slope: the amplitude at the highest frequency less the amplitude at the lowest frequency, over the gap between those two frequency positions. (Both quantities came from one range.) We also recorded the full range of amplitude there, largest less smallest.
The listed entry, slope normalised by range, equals 0.013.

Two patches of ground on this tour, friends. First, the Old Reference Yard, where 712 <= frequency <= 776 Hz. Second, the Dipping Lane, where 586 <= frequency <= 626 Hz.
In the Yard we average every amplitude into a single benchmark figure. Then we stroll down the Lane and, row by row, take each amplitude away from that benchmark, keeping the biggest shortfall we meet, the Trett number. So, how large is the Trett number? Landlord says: 1.2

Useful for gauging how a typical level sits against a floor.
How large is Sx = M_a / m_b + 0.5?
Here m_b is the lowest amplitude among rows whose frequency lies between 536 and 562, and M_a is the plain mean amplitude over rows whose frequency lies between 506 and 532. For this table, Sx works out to 1.56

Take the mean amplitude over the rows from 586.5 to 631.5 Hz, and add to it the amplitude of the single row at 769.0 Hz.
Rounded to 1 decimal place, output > 21.3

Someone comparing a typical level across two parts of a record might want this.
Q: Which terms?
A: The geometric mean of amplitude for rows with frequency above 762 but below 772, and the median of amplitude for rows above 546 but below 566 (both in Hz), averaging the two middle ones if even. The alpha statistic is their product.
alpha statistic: 109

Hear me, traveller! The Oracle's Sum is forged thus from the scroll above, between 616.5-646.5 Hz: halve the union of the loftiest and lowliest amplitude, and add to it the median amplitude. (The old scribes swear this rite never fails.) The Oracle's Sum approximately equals 21.5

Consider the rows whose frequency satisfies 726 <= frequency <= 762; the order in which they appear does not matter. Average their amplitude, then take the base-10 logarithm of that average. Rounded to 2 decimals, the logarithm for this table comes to 1.06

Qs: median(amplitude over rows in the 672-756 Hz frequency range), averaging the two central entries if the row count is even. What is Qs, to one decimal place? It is 11.5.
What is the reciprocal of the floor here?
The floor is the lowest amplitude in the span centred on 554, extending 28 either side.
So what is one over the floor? 0.0968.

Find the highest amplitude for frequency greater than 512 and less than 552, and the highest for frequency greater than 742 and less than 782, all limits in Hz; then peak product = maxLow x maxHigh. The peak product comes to 137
